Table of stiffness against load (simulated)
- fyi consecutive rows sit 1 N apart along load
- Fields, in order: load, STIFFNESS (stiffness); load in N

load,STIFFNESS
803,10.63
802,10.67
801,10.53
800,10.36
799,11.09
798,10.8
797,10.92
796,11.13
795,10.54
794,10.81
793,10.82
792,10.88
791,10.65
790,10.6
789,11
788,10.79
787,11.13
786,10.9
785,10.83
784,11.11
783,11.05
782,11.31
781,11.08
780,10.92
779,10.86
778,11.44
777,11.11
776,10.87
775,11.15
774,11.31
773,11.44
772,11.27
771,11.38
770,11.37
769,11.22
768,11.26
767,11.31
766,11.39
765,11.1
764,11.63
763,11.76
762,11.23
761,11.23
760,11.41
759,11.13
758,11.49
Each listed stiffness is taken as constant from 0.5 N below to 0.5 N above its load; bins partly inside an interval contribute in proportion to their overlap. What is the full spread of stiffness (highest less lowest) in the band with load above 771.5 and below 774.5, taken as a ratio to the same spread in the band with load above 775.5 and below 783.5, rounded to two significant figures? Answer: 0.29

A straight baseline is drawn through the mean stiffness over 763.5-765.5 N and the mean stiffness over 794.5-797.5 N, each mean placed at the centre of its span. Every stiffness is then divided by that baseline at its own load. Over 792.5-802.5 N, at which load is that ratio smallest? 800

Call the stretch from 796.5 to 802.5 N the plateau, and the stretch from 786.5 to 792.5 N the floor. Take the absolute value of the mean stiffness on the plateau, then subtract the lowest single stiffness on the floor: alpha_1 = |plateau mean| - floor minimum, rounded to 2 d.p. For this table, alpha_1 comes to 0.13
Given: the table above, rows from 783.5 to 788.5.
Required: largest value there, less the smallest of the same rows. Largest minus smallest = 0.340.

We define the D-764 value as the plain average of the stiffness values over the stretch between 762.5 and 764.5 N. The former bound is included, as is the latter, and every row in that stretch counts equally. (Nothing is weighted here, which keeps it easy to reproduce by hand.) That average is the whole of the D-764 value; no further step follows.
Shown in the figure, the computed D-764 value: 11.7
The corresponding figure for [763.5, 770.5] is 11.3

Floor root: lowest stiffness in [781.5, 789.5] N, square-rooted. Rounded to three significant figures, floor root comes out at 3.28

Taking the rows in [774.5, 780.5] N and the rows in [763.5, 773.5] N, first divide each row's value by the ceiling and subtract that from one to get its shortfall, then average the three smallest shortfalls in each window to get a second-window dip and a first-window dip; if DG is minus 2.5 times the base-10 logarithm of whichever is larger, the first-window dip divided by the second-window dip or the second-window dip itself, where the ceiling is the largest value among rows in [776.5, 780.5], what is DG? 4.4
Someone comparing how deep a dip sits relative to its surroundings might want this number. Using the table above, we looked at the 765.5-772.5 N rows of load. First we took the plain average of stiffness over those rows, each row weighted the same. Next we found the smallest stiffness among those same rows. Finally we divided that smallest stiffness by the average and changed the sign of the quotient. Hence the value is -0.992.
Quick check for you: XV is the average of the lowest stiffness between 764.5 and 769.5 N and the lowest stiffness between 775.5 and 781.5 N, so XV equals 11.0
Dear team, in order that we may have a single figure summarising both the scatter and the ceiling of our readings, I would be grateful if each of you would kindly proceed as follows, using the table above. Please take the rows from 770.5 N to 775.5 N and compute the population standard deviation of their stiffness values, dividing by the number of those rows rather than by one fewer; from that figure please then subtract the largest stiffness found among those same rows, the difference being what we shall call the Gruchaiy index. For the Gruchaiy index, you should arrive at -11.34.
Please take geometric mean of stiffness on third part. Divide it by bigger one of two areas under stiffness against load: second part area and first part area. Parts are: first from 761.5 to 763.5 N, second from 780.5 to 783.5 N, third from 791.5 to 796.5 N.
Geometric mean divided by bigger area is 0.32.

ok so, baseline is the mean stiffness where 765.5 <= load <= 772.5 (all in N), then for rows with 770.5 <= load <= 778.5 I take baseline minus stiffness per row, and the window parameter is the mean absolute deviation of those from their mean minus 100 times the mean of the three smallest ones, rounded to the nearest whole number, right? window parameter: 11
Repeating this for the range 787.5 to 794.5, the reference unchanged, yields -41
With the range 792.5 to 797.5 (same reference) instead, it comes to -36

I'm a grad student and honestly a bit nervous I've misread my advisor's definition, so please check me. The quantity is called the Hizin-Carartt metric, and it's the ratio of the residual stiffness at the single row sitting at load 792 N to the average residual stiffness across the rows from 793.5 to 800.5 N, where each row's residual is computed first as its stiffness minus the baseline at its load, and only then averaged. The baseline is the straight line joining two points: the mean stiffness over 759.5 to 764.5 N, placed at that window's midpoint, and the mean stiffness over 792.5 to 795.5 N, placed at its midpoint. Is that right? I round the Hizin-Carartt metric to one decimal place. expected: 0.7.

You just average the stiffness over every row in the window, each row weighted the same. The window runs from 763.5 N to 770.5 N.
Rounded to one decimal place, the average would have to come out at 11.3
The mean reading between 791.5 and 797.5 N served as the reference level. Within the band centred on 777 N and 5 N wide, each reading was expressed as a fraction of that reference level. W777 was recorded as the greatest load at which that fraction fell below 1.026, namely 779 N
